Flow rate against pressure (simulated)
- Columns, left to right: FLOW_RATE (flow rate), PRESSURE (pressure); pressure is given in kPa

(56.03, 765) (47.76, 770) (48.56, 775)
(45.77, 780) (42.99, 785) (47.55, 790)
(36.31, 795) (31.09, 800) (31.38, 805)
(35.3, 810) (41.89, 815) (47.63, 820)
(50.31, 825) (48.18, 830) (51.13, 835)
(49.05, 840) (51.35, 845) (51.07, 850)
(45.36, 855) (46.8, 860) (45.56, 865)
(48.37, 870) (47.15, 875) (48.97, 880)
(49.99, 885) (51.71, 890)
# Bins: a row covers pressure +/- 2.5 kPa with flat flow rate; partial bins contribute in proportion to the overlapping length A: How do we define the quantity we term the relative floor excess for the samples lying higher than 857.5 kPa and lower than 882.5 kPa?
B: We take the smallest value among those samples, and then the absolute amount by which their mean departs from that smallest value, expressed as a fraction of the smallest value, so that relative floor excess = 0.04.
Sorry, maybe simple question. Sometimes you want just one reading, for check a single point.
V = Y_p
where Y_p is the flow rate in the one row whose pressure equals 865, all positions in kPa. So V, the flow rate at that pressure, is 45.56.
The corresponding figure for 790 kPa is 47.55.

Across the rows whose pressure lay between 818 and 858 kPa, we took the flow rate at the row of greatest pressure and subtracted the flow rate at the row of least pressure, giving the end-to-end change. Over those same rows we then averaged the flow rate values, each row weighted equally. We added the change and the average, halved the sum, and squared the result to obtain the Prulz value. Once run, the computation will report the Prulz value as 552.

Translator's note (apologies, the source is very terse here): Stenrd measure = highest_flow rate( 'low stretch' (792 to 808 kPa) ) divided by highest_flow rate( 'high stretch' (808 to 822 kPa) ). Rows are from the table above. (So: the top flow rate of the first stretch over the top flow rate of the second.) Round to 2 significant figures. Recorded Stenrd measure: 0.76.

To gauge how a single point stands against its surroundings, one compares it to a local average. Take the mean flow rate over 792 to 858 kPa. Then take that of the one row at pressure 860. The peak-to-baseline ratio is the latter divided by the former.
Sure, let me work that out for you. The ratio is 1.07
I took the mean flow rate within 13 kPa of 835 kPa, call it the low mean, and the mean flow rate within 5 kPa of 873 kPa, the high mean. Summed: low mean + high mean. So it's 98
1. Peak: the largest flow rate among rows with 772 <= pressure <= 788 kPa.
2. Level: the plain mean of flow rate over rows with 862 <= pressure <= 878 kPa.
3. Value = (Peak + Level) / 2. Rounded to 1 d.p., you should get 47.8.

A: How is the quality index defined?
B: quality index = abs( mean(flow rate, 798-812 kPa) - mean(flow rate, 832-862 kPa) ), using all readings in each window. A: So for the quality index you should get 17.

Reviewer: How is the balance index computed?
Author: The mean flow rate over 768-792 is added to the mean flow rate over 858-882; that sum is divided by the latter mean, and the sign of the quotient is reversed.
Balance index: -1.98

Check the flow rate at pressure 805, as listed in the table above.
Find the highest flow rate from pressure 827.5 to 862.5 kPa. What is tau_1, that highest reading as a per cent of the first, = 163.6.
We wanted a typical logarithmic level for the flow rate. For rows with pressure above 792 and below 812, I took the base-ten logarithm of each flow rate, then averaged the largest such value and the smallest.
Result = 1.53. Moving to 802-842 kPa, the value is 1.60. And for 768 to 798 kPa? 1.62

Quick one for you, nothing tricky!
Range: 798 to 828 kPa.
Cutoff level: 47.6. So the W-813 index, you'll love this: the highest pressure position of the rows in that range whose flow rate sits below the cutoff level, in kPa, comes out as 815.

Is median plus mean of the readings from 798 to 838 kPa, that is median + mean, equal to 87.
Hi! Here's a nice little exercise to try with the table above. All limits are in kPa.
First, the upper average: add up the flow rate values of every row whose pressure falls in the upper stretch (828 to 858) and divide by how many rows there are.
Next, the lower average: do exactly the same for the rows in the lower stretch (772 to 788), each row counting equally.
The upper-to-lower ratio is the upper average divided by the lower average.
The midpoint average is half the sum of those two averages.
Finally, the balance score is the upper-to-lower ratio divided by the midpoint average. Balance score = 0.023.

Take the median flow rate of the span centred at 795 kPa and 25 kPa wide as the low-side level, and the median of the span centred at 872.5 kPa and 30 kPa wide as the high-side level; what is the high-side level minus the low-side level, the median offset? 11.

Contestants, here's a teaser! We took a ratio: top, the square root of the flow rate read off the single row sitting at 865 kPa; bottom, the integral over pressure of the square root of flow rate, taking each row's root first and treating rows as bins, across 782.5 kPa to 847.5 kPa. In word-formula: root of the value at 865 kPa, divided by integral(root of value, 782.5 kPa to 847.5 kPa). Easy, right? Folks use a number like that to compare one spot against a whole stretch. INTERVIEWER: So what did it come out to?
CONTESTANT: 0.0158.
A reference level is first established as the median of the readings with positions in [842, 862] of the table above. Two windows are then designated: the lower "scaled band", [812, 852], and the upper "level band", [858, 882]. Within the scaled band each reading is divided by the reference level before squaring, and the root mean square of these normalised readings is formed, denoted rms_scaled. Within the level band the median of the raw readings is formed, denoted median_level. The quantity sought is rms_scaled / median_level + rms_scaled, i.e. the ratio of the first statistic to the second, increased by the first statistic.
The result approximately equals 1.02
